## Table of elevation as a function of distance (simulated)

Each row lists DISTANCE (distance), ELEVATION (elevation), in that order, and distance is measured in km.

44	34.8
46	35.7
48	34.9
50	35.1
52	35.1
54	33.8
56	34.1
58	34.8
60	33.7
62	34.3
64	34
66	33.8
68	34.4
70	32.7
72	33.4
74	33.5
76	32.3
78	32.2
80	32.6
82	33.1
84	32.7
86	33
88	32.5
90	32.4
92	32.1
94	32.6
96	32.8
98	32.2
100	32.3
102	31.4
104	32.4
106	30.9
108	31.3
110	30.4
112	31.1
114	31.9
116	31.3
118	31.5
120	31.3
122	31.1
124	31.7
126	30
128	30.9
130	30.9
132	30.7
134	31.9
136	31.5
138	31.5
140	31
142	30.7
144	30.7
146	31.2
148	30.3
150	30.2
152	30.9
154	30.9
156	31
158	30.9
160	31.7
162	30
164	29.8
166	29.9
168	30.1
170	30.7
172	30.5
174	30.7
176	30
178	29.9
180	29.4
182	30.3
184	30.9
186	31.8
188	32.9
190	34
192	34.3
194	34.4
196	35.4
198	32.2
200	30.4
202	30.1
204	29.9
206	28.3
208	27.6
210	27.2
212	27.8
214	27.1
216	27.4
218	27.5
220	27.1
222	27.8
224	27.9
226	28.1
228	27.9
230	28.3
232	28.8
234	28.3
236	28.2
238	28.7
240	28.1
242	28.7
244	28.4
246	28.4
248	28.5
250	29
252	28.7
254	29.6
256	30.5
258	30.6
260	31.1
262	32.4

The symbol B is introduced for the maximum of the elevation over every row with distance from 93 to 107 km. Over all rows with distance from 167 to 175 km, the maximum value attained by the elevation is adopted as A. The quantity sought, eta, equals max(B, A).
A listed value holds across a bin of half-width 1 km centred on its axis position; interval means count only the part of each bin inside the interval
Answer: 32.8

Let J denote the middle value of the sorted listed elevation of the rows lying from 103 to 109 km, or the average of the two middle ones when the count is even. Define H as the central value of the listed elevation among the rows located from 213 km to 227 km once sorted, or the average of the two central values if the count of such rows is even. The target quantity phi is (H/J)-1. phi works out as -0.12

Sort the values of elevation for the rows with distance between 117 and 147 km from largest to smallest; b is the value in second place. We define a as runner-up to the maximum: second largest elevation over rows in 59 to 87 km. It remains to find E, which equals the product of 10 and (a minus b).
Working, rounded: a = 34.3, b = 31.7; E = 26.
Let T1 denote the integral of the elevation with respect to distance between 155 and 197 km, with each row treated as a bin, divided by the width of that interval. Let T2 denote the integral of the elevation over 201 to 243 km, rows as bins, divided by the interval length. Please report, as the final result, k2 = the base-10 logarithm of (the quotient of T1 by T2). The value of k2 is 0.05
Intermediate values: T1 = 31.4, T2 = 28.1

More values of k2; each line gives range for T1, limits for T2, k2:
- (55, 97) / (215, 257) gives 0.07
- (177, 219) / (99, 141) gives -0.01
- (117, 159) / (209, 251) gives 0.04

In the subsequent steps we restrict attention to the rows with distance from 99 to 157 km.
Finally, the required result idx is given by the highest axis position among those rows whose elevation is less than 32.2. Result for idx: 156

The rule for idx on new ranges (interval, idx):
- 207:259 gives 258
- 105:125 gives 124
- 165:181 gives 180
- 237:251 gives 250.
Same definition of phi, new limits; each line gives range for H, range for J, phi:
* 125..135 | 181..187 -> 0.00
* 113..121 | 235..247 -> 0.11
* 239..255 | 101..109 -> -0.09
